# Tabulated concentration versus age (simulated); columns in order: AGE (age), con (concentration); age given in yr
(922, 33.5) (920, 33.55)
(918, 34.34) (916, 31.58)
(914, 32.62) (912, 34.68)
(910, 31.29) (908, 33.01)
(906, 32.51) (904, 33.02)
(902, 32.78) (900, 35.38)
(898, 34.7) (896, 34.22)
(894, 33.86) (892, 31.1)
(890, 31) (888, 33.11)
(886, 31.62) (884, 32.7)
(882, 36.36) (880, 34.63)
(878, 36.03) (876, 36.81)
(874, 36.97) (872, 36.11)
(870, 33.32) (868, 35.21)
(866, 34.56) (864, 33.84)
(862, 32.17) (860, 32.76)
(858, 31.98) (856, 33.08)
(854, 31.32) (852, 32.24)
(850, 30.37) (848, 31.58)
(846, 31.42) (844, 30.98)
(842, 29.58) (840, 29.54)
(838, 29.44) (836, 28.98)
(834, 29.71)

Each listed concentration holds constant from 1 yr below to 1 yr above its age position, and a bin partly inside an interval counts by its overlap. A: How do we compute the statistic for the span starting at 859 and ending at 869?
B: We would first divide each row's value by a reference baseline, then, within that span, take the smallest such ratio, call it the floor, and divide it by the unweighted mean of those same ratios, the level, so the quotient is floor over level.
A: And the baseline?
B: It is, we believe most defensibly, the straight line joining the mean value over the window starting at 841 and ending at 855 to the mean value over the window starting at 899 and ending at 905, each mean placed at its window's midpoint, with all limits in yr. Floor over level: 0.957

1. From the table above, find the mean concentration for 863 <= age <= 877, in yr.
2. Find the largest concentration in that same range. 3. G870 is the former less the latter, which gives -1.7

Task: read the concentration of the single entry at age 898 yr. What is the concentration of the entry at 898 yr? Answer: 34.7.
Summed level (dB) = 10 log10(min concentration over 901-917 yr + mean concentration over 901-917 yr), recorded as 18.1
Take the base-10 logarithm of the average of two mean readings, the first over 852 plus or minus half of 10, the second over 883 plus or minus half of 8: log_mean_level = 1.52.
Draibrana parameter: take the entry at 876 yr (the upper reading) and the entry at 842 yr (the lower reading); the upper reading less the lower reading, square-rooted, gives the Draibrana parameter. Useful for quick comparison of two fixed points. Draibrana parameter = 2.7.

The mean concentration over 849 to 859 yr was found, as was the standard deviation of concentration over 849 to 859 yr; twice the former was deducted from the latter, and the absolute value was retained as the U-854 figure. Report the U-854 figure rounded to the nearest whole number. 63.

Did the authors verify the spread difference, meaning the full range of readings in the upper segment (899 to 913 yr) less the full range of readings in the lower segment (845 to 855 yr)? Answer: 2.2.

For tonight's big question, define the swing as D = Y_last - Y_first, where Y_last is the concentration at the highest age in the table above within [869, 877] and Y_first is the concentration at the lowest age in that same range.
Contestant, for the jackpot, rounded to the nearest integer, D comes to 3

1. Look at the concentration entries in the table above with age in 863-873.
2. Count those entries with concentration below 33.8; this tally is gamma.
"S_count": 1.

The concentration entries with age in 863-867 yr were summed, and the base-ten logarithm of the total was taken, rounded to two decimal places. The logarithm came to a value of 1.84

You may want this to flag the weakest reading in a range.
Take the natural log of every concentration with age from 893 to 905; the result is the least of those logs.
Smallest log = 3.49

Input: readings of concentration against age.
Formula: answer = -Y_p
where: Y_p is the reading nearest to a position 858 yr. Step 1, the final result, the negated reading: -32.0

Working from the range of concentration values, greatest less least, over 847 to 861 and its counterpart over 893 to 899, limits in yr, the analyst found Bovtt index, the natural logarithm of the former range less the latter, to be 0.63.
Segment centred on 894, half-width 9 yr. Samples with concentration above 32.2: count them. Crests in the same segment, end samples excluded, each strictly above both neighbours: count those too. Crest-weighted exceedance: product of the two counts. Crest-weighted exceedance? 12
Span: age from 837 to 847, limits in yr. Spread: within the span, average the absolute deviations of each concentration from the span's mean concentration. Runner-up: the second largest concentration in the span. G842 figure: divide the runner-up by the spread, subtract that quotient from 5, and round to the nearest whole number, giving -33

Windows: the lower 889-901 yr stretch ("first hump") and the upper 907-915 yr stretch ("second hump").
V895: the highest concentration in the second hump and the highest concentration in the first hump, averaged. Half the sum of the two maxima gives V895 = 35.0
